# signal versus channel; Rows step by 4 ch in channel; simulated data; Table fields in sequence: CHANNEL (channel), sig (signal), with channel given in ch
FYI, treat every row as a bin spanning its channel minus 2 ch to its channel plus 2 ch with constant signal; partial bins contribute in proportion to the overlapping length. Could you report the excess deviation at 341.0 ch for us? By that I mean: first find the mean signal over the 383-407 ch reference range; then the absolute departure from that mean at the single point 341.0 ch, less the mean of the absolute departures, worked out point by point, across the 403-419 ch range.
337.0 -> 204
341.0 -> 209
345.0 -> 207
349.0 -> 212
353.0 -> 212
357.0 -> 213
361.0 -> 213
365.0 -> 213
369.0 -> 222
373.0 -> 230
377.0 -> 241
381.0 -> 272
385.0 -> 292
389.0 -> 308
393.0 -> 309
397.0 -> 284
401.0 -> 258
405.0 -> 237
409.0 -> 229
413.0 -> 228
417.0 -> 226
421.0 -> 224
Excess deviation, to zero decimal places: 21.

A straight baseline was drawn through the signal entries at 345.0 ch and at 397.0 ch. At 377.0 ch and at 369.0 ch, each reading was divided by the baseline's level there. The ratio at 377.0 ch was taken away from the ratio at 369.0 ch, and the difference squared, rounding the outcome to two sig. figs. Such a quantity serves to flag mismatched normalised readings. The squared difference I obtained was 0.0010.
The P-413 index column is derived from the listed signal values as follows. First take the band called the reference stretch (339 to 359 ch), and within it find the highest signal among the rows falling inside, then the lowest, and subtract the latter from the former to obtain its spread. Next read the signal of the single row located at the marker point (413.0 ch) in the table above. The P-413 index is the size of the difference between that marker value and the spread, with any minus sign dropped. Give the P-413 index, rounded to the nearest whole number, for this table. 222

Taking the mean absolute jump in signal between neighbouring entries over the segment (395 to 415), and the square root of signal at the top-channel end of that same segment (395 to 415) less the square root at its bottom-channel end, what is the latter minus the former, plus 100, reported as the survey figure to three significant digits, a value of 84.2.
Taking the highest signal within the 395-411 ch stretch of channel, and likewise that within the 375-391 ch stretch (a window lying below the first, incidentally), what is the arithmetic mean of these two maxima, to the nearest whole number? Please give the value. 296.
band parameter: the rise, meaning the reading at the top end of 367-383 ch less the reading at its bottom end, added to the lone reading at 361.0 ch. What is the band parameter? 263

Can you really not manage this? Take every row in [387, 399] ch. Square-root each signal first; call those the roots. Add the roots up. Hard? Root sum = 52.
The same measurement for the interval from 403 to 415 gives 46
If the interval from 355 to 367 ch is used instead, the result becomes 44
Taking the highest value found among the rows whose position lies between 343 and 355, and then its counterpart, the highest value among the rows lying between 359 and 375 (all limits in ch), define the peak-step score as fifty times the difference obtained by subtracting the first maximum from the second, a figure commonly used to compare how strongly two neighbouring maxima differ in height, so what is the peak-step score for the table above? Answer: 900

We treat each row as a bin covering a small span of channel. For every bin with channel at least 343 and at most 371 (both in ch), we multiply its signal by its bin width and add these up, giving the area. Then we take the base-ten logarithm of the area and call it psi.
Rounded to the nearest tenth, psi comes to 3.8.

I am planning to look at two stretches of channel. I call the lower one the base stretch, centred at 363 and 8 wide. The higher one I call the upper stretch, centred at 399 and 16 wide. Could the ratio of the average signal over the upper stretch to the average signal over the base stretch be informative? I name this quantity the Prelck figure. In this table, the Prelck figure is 1.28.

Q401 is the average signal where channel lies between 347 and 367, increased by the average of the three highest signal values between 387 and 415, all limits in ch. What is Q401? 513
